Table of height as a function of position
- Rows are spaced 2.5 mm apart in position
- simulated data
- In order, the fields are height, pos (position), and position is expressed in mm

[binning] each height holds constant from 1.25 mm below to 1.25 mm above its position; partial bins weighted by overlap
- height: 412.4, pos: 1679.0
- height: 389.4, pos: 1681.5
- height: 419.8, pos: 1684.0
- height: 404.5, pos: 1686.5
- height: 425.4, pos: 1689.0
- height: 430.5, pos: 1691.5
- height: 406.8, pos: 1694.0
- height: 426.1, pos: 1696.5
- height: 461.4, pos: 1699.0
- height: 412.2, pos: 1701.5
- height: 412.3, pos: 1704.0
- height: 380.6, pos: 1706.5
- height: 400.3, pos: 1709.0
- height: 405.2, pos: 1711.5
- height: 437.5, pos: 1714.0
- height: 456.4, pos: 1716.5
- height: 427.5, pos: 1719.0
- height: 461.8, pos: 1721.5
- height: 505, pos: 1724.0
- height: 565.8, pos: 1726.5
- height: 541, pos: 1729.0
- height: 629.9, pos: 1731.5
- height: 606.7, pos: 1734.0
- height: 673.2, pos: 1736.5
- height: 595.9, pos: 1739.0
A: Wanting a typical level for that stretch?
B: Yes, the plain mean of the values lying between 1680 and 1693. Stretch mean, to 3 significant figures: 414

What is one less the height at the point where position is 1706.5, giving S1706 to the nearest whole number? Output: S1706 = -380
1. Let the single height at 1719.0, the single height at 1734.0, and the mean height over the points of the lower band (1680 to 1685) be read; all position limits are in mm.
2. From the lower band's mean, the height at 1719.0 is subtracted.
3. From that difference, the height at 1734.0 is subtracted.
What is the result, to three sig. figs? -630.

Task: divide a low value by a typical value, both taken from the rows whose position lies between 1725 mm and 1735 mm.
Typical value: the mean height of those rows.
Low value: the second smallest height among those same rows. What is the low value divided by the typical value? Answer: 0.97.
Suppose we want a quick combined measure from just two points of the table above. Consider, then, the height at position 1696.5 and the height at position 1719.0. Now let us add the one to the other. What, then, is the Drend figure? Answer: 854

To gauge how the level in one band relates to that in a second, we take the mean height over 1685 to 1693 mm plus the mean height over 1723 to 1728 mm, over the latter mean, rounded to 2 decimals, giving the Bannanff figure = 1.78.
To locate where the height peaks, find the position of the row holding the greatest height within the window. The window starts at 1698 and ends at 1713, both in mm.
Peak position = 1699.0 mm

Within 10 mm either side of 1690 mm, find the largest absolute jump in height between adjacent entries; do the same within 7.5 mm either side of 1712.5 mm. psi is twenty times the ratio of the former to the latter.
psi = 22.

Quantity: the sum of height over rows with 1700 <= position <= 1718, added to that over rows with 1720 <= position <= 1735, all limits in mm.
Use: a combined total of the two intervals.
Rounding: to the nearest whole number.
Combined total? 6215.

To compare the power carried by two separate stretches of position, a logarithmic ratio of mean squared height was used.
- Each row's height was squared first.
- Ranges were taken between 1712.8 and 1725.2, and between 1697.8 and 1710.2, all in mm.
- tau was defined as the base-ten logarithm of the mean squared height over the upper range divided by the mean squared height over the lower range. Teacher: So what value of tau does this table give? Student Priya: 0.09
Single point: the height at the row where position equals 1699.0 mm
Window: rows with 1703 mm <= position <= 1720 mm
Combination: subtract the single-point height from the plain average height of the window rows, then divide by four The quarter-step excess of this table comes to -11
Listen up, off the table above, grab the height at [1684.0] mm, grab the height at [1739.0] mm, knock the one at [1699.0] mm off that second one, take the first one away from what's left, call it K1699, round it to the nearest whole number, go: -285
